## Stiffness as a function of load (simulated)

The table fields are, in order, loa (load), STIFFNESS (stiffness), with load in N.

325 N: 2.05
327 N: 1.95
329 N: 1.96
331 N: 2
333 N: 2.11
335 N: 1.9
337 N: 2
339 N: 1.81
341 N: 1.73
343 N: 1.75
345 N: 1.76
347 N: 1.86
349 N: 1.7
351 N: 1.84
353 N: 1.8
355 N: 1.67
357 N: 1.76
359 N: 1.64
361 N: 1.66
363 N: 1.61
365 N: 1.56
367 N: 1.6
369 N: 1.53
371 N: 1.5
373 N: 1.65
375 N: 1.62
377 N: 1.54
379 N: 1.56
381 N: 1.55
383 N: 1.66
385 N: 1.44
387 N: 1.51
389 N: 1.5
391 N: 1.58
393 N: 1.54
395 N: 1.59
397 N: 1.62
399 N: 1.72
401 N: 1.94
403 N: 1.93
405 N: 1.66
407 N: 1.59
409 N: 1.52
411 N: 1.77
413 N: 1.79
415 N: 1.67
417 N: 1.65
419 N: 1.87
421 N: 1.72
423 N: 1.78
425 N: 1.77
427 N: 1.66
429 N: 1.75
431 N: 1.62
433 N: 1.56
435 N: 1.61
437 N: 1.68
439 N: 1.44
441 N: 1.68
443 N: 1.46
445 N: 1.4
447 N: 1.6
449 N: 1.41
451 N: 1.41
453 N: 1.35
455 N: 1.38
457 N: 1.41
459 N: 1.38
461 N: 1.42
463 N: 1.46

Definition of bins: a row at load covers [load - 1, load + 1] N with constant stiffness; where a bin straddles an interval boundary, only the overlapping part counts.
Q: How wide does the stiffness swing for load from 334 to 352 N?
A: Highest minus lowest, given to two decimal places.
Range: 0.30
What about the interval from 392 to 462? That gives 0.59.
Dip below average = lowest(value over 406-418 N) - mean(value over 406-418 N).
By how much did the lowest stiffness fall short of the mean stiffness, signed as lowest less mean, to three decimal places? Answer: -0.145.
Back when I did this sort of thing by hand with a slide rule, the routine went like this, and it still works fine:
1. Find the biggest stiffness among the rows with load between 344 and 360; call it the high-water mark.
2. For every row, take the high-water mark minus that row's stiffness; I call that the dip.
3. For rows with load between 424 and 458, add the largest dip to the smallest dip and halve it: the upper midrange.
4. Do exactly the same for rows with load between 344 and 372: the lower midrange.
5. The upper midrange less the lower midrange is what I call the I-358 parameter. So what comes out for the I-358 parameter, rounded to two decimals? 0.12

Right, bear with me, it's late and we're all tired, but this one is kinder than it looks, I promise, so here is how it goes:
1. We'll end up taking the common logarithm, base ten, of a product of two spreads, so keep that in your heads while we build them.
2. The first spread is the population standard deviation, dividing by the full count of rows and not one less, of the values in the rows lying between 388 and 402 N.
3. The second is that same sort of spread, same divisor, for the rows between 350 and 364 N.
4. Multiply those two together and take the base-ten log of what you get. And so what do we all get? -1.95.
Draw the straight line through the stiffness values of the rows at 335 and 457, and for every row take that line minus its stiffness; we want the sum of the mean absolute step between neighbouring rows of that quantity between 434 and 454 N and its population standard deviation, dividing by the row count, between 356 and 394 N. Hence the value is 0.20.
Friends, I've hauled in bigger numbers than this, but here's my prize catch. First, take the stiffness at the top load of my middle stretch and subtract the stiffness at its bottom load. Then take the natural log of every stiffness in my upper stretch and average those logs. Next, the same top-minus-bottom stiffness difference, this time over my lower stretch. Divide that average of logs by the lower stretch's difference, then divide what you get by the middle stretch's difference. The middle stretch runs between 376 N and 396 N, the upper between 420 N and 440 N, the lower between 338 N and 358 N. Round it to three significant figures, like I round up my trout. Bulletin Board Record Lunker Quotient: -202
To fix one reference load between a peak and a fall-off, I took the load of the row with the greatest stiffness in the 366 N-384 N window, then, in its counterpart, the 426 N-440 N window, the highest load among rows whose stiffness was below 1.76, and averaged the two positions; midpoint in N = 411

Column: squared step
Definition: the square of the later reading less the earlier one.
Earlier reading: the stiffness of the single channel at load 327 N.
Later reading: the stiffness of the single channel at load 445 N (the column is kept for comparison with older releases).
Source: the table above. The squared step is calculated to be 0.30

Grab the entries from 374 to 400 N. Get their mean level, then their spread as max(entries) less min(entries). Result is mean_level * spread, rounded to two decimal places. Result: 0.44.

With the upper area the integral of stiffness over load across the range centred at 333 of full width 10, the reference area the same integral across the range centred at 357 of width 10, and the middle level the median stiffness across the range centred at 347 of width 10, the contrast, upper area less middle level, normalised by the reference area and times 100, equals 107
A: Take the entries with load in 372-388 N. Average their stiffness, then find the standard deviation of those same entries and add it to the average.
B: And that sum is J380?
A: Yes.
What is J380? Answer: 1.64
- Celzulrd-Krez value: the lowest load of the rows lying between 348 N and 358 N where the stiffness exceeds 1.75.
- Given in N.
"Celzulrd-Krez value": 351 N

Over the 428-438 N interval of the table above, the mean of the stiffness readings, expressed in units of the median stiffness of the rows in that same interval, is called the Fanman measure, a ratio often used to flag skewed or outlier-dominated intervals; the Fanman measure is 1.01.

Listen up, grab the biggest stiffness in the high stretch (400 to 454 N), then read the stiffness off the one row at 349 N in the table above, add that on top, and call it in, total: 3.64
